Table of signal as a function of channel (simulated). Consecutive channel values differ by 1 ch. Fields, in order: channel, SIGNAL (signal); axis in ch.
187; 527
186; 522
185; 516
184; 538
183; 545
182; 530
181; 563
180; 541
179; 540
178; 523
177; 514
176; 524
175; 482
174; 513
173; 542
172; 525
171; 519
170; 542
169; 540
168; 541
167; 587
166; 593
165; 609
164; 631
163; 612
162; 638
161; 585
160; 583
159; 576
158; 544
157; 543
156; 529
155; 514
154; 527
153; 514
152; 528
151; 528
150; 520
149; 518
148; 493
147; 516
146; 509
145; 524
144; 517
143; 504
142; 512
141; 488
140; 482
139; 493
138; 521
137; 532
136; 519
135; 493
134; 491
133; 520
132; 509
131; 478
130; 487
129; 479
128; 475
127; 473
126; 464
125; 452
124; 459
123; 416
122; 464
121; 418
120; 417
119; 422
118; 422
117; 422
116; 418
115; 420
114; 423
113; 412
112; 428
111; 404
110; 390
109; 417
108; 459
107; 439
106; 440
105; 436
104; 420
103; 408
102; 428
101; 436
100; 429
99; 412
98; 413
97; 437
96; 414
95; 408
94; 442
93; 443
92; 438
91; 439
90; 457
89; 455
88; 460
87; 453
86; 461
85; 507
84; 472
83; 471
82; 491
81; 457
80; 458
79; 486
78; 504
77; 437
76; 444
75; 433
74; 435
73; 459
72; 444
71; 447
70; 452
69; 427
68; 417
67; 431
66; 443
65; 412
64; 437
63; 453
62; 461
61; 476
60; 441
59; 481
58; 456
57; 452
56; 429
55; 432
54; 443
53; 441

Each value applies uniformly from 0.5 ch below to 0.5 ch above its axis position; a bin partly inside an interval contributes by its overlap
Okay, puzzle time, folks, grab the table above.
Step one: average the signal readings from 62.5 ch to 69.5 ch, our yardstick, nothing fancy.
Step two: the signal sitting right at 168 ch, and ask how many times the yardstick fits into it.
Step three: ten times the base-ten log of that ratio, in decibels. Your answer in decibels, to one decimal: 1.0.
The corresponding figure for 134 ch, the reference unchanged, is 0.6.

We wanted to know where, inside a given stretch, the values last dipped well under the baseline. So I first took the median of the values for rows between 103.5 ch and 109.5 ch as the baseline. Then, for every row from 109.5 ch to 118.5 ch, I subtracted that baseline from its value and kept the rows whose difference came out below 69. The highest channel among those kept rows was 118 ch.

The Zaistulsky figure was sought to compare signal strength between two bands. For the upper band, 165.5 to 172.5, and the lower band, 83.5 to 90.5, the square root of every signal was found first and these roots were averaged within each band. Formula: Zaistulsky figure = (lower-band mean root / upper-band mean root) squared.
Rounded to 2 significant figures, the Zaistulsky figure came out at 0.85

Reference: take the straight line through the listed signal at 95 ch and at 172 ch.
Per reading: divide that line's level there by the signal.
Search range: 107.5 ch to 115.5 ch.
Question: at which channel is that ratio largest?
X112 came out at 110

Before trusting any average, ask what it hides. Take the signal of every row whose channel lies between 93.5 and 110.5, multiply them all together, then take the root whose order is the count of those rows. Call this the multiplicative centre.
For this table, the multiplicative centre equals 425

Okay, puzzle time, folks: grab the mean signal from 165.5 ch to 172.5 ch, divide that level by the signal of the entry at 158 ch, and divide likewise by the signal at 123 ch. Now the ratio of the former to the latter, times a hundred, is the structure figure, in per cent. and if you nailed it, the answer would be 76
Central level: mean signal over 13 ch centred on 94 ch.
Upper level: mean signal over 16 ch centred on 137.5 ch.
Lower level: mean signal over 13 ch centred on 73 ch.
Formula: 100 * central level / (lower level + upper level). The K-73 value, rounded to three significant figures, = 45.6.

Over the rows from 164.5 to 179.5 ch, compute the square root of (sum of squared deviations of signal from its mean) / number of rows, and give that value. 32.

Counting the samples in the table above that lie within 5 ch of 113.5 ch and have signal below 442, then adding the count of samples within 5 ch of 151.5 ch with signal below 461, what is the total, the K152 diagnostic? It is 10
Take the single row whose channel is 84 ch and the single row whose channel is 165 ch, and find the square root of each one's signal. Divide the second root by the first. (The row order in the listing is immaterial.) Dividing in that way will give 1.136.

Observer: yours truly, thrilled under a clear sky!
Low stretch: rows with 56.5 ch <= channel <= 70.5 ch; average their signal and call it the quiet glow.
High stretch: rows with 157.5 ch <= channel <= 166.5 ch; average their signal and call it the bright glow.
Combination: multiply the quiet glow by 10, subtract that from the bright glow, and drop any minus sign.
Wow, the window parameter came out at 3860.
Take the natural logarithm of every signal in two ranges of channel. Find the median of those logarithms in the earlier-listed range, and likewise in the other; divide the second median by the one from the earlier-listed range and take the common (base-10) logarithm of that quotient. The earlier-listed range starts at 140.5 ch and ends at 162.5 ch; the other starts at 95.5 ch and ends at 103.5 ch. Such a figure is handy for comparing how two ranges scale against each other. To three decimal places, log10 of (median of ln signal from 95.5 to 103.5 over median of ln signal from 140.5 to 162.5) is -0.015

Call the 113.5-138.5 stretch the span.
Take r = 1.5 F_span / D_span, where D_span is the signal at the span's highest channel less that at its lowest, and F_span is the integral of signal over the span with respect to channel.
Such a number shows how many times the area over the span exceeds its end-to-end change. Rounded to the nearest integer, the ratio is 177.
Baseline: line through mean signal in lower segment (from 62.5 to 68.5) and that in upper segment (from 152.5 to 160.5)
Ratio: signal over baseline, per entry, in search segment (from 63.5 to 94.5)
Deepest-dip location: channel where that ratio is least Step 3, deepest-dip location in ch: 92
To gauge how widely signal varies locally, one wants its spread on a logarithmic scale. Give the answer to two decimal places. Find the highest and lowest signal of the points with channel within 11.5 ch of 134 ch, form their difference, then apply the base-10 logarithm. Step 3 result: 2.06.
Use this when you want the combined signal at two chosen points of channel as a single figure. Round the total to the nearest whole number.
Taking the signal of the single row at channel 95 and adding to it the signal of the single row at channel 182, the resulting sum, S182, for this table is 938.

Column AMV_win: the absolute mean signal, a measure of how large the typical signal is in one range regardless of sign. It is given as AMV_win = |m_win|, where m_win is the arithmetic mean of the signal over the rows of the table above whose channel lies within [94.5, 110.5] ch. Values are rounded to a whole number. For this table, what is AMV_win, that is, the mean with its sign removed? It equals 424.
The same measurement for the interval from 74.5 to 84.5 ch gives 465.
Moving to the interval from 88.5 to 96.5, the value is 437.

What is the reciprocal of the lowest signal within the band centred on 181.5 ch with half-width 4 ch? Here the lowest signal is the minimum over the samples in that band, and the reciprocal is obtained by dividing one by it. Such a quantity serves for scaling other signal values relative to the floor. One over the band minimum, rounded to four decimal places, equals 0.0019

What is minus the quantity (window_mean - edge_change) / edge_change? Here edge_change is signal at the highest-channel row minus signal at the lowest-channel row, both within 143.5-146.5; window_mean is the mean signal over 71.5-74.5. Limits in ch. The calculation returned 57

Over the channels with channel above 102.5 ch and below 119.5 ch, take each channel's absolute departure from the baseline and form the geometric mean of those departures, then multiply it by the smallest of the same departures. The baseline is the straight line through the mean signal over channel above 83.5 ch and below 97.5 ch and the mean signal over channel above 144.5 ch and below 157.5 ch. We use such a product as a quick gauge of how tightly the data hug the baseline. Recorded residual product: 494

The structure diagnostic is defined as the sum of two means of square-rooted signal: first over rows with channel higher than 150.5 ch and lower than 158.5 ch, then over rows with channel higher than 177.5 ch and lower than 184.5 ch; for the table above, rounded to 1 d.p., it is 46.2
